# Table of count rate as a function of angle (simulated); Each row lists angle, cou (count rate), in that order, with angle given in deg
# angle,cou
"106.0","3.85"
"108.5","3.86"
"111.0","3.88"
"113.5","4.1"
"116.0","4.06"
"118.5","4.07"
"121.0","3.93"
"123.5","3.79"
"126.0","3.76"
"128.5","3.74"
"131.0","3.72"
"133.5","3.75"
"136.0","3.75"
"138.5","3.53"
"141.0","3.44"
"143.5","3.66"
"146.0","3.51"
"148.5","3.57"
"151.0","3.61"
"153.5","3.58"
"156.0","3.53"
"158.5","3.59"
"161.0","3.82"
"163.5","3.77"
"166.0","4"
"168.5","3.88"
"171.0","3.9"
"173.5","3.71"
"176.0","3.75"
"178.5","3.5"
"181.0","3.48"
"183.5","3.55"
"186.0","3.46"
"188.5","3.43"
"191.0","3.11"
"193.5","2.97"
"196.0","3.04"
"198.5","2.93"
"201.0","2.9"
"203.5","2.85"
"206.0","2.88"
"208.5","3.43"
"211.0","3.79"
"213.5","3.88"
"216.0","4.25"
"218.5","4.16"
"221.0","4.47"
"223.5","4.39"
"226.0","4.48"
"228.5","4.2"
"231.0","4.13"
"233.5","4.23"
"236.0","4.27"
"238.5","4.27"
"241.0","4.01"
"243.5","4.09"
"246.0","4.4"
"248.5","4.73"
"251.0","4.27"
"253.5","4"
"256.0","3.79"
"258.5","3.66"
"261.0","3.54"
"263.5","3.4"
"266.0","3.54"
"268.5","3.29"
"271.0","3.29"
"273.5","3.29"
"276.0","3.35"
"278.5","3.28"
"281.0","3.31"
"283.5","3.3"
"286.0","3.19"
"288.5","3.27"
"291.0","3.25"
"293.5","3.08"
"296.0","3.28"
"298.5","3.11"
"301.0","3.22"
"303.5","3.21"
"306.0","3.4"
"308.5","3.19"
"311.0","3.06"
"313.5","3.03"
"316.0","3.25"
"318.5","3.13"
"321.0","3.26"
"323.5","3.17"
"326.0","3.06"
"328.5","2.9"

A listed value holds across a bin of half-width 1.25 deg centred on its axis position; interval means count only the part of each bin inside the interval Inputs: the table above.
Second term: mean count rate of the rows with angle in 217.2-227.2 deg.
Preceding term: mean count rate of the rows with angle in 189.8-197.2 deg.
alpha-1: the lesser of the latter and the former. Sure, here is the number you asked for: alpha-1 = 3.0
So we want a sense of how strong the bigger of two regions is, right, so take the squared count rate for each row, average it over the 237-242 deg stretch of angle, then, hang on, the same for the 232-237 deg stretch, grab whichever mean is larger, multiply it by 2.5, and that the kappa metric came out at 45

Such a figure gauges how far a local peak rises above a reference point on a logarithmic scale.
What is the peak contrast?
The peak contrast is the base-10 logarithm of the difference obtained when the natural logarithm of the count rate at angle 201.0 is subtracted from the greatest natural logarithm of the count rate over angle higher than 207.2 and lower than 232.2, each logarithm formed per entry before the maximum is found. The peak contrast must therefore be -0.36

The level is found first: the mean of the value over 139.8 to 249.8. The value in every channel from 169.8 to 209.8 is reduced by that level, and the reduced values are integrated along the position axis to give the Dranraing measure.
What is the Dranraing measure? -17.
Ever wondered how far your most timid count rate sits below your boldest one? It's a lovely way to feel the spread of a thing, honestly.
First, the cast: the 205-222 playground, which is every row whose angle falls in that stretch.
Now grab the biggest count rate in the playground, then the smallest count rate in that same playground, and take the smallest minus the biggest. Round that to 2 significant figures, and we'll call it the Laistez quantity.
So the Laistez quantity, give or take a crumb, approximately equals -1.6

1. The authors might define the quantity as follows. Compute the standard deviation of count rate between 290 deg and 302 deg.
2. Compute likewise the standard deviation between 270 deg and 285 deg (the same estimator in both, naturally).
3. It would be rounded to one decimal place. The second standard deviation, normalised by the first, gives 0.3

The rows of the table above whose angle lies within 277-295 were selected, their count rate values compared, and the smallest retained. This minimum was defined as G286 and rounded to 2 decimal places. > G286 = 3.08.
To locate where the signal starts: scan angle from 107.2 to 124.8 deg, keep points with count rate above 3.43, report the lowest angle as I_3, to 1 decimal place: 108.5 deg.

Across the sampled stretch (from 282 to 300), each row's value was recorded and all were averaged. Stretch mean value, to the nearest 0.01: 3.21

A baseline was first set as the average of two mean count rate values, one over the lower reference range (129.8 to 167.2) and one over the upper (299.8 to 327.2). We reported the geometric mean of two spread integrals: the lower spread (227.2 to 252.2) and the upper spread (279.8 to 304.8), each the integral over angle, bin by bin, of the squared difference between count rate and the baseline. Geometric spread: 4.5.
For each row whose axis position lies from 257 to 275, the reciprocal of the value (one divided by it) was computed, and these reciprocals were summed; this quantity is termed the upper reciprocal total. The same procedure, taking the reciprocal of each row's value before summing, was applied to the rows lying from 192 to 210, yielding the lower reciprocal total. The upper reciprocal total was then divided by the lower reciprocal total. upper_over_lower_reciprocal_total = 0.87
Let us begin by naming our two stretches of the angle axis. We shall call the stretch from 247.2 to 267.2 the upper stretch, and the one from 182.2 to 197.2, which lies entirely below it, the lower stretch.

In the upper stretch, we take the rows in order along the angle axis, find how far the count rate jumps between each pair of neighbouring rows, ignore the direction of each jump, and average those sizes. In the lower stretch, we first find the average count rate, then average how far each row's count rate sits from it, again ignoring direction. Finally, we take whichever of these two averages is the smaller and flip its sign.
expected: -0.21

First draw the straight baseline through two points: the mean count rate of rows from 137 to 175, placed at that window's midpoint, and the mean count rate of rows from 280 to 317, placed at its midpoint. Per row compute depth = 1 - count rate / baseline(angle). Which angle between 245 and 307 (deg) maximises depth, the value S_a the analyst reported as 293.5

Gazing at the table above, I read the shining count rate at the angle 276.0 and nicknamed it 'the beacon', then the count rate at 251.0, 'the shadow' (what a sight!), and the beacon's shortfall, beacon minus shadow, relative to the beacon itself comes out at -0.27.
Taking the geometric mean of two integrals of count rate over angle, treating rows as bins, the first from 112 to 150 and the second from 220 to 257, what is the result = 150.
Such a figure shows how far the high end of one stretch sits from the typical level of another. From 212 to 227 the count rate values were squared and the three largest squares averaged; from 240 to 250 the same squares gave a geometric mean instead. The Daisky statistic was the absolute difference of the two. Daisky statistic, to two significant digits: 1.3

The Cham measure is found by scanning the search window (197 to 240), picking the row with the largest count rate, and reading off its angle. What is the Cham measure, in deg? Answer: 226.0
